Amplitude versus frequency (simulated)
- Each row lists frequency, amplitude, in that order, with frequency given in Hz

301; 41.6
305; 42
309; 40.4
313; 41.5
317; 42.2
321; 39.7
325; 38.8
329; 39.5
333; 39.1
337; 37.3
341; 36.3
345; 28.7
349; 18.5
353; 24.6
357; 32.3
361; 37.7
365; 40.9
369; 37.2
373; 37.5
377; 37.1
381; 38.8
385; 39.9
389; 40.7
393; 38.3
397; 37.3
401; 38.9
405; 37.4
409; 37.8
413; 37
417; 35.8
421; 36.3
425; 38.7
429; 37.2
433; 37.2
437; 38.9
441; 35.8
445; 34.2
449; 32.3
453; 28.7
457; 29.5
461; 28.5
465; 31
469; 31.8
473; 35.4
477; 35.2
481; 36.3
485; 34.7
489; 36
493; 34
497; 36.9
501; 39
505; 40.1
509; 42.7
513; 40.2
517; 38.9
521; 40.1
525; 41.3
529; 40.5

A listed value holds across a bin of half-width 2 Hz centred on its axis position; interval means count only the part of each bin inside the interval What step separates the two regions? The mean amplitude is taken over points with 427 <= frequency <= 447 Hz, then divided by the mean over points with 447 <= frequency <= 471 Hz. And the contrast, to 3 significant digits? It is 1.21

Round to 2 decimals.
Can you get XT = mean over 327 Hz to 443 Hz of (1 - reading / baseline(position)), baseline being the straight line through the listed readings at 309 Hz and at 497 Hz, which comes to 0.07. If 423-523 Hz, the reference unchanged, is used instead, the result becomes 0.04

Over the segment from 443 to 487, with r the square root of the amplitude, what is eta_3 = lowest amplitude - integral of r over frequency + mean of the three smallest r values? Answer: -217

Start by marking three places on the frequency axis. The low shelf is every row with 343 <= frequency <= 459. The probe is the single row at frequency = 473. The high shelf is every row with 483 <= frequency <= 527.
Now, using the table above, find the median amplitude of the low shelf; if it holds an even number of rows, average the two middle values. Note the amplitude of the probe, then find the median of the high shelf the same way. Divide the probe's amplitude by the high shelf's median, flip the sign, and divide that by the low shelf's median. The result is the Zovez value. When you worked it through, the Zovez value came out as -0.0244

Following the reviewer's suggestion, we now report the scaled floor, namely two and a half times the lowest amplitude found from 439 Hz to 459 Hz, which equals 72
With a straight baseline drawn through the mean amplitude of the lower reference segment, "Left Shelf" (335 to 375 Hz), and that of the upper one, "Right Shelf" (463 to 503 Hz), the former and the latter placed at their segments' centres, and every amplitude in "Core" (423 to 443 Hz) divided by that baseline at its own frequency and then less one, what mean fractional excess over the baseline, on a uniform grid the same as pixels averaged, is 0.10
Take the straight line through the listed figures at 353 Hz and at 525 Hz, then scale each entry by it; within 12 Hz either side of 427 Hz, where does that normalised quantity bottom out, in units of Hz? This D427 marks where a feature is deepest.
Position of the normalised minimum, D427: 433 Hz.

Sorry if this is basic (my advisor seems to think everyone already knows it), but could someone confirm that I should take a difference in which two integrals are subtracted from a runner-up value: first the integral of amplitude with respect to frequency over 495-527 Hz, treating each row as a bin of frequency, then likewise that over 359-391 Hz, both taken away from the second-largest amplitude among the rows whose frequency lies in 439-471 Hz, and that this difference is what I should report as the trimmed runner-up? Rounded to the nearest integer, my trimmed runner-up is -2482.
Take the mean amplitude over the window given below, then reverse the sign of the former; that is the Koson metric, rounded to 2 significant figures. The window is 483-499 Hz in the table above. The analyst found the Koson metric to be -35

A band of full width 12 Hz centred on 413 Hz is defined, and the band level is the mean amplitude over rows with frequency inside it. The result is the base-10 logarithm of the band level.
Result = 1.57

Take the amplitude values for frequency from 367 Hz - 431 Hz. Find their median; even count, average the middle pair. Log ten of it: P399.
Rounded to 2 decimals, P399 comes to 1.57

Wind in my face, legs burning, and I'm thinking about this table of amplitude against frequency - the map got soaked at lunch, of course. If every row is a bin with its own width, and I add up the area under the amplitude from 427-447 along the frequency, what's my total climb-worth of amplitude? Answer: 733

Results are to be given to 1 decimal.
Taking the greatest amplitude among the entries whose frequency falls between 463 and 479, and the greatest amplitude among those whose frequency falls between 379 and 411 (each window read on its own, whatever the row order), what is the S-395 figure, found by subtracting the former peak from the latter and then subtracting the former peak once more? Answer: -30.1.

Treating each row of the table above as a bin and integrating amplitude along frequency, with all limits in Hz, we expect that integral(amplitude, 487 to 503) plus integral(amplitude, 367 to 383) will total 1186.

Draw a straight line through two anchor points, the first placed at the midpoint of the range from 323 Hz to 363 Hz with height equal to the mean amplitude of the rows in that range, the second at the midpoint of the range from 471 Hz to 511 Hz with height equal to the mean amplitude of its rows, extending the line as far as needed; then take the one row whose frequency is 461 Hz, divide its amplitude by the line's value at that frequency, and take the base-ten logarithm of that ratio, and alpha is -0.105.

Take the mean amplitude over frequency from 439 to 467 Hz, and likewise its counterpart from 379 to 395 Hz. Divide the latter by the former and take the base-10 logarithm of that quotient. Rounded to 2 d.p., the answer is 0.10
